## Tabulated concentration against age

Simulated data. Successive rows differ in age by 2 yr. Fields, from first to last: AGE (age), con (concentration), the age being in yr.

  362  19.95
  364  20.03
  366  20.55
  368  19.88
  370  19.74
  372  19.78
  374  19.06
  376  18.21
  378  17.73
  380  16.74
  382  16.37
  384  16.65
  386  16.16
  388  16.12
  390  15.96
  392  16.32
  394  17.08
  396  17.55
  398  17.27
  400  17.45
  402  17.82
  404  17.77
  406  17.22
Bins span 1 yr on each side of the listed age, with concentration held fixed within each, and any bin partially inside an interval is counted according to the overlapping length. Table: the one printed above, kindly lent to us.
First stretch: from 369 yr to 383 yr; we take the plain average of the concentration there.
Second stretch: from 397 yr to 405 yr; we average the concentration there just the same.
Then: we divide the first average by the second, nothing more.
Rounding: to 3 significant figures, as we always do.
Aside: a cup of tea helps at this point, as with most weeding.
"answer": 1.04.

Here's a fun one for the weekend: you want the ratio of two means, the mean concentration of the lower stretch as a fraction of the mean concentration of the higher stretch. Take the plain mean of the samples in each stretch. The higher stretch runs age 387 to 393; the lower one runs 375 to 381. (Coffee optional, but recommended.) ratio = 1.09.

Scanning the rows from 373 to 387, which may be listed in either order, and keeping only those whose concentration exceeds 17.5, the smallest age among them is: 374 yr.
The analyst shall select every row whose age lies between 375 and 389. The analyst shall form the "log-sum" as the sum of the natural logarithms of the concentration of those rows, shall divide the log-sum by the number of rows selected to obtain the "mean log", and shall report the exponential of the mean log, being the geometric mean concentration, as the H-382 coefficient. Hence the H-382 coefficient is 16.8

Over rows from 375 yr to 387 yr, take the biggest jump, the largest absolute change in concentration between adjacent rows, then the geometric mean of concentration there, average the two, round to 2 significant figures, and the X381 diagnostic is 9.0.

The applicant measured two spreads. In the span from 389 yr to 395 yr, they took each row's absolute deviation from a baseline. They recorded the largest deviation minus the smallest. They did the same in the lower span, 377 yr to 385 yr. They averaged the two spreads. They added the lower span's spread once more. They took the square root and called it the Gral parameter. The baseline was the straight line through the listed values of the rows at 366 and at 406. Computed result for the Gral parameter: 1.51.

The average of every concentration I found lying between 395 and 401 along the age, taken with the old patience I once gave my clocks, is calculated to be 17.4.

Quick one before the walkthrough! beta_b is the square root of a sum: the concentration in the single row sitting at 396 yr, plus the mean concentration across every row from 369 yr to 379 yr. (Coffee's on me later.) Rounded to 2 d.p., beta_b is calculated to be 6.04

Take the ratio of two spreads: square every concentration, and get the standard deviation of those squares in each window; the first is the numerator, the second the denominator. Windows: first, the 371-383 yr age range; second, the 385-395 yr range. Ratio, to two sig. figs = 3.3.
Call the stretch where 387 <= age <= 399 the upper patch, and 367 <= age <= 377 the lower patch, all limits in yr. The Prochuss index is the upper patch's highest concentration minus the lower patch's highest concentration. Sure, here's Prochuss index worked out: -2.3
